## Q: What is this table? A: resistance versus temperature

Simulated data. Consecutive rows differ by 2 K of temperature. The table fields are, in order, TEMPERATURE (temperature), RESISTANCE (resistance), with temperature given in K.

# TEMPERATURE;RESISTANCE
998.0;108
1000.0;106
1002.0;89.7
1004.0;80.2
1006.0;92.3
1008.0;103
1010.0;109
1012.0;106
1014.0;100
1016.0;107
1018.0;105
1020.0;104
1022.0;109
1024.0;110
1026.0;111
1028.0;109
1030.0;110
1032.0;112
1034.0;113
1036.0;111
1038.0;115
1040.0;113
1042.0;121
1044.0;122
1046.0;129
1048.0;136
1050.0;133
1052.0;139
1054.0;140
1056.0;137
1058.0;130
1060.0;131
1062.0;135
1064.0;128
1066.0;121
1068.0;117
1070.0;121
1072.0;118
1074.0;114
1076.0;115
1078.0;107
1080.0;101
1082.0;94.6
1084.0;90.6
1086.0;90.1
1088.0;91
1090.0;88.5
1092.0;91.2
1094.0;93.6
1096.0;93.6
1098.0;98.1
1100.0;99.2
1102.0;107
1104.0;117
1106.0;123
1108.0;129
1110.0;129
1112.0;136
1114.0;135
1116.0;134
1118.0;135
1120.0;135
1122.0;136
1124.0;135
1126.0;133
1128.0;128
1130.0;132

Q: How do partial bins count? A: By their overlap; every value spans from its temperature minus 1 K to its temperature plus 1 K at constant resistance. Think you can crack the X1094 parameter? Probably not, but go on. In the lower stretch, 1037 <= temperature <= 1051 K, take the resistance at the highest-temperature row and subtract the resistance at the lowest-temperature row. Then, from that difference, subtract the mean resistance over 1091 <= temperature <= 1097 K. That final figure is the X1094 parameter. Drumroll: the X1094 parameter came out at -75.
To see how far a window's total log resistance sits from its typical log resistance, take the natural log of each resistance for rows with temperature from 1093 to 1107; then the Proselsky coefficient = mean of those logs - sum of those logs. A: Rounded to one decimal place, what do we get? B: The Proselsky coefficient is -27.9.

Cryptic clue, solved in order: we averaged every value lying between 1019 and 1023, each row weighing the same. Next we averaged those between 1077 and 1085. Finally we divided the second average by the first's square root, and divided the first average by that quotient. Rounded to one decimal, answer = 11.2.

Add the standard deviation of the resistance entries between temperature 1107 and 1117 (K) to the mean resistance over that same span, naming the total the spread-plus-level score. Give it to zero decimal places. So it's 136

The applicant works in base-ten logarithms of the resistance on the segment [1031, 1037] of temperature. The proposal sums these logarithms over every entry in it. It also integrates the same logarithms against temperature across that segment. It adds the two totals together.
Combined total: 18.4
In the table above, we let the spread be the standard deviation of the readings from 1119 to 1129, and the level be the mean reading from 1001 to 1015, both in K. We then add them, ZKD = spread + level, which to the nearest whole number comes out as 100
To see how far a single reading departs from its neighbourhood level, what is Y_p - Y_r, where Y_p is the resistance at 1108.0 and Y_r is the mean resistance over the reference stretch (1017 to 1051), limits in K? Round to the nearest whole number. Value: 14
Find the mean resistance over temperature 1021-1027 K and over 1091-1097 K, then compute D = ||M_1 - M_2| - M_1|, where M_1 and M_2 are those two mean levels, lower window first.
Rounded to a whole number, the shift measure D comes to 93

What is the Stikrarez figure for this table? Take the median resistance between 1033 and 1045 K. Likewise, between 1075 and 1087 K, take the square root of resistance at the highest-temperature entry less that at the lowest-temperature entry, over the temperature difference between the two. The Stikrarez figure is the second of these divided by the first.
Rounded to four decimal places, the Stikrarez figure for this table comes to -0.0011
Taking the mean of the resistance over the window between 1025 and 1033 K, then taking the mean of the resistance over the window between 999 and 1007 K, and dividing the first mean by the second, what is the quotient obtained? 1.2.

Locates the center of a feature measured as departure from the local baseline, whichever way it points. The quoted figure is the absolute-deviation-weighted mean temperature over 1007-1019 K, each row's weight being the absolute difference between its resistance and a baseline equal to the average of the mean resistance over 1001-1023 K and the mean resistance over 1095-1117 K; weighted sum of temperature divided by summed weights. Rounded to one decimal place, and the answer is 1013.1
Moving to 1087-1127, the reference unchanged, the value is 1109.5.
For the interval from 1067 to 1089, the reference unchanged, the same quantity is 1080.3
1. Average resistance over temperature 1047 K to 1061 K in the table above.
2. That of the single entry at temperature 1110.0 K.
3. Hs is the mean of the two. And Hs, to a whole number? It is 132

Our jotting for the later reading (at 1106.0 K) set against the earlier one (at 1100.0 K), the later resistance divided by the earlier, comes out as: 1.24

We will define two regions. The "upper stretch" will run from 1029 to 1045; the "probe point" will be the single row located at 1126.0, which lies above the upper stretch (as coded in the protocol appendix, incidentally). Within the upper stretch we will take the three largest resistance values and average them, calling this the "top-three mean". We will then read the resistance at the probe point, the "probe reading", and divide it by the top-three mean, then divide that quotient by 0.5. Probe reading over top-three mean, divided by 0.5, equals 2.23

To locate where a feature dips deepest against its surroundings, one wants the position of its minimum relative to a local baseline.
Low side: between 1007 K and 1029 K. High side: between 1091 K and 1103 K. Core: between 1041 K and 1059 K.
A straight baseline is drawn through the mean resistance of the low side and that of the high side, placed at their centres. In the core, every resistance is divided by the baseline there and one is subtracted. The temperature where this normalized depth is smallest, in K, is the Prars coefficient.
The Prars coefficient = 1042.0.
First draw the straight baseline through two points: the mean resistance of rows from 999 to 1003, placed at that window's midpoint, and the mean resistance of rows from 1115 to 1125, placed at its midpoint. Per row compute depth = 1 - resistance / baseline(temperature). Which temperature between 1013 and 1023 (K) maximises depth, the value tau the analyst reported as 1014.0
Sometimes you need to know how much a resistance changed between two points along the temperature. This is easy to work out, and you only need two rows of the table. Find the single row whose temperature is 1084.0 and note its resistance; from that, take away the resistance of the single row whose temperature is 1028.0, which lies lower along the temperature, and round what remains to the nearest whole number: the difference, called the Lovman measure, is -18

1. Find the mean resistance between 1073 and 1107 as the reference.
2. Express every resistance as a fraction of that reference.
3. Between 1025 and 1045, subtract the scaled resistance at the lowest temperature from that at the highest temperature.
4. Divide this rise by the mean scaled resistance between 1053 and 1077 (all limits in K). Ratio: 0.1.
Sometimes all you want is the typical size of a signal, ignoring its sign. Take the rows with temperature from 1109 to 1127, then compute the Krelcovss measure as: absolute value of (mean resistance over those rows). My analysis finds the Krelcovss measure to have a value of 134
